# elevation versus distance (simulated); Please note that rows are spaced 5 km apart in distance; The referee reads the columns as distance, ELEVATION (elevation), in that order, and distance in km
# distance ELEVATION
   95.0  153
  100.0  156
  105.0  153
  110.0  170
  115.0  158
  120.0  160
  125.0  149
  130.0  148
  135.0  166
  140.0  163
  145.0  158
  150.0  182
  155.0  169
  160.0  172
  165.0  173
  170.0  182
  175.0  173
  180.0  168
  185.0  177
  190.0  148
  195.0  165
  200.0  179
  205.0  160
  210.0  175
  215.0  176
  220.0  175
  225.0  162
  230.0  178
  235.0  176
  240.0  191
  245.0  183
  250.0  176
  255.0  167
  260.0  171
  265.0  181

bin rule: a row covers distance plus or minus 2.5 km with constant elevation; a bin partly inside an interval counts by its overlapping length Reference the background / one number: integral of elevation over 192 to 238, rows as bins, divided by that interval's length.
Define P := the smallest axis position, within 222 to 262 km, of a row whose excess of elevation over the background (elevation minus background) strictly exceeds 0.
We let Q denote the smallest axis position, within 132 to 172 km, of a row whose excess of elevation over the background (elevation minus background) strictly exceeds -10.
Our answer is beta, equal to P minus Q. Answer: 95 km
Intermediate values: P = 230.0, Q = 135.0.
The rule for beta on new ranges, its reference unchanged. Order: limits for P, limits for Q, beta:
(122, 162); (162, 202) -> -15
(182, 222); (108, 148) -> 75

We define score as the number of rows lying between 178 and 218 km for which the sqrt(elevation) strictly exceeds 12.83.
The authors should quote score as 6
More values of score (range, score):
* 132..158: 3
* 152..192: 7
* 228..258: 6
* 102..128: 1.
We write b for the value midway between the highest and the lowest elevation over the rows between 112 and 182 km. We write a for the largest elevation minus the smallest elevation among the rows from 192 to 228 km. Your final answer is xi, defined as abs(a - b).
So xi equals 146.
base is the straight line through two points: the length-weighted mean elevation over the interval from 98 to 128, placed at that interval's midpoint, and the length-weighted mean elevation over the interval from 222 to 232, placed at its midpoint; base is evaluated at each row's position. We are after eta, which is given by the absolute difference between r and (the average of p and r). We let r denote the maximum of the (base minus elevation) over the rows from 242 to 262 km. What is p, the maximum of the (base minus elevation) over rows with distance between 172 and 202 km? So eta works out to 6.0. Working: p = 18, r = 6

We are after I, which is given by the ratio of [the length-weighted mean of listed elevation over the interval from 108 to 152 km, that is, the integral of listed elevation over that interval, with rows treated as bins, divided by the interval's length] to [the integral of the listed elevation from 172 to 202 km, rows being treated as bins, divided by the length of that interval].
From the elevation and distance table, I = 0.96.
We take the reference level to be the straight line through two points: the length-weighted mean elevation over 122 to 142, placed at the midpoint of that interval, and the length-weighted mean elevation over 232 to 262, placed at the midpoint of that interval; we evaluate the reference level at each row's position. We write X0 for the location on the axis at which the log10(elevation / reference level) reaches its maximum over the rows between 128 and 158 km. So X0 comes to 150.0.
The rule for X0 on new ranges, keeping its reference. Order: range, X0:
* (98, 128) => 110.0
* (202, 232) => 215.0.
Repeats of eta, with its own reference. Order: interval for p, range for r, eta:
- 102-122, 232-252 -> 3.7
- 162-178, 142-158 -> 5.9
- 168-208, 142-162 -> 7.4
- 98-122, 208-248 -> 2.0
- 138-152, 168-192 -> 7.4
